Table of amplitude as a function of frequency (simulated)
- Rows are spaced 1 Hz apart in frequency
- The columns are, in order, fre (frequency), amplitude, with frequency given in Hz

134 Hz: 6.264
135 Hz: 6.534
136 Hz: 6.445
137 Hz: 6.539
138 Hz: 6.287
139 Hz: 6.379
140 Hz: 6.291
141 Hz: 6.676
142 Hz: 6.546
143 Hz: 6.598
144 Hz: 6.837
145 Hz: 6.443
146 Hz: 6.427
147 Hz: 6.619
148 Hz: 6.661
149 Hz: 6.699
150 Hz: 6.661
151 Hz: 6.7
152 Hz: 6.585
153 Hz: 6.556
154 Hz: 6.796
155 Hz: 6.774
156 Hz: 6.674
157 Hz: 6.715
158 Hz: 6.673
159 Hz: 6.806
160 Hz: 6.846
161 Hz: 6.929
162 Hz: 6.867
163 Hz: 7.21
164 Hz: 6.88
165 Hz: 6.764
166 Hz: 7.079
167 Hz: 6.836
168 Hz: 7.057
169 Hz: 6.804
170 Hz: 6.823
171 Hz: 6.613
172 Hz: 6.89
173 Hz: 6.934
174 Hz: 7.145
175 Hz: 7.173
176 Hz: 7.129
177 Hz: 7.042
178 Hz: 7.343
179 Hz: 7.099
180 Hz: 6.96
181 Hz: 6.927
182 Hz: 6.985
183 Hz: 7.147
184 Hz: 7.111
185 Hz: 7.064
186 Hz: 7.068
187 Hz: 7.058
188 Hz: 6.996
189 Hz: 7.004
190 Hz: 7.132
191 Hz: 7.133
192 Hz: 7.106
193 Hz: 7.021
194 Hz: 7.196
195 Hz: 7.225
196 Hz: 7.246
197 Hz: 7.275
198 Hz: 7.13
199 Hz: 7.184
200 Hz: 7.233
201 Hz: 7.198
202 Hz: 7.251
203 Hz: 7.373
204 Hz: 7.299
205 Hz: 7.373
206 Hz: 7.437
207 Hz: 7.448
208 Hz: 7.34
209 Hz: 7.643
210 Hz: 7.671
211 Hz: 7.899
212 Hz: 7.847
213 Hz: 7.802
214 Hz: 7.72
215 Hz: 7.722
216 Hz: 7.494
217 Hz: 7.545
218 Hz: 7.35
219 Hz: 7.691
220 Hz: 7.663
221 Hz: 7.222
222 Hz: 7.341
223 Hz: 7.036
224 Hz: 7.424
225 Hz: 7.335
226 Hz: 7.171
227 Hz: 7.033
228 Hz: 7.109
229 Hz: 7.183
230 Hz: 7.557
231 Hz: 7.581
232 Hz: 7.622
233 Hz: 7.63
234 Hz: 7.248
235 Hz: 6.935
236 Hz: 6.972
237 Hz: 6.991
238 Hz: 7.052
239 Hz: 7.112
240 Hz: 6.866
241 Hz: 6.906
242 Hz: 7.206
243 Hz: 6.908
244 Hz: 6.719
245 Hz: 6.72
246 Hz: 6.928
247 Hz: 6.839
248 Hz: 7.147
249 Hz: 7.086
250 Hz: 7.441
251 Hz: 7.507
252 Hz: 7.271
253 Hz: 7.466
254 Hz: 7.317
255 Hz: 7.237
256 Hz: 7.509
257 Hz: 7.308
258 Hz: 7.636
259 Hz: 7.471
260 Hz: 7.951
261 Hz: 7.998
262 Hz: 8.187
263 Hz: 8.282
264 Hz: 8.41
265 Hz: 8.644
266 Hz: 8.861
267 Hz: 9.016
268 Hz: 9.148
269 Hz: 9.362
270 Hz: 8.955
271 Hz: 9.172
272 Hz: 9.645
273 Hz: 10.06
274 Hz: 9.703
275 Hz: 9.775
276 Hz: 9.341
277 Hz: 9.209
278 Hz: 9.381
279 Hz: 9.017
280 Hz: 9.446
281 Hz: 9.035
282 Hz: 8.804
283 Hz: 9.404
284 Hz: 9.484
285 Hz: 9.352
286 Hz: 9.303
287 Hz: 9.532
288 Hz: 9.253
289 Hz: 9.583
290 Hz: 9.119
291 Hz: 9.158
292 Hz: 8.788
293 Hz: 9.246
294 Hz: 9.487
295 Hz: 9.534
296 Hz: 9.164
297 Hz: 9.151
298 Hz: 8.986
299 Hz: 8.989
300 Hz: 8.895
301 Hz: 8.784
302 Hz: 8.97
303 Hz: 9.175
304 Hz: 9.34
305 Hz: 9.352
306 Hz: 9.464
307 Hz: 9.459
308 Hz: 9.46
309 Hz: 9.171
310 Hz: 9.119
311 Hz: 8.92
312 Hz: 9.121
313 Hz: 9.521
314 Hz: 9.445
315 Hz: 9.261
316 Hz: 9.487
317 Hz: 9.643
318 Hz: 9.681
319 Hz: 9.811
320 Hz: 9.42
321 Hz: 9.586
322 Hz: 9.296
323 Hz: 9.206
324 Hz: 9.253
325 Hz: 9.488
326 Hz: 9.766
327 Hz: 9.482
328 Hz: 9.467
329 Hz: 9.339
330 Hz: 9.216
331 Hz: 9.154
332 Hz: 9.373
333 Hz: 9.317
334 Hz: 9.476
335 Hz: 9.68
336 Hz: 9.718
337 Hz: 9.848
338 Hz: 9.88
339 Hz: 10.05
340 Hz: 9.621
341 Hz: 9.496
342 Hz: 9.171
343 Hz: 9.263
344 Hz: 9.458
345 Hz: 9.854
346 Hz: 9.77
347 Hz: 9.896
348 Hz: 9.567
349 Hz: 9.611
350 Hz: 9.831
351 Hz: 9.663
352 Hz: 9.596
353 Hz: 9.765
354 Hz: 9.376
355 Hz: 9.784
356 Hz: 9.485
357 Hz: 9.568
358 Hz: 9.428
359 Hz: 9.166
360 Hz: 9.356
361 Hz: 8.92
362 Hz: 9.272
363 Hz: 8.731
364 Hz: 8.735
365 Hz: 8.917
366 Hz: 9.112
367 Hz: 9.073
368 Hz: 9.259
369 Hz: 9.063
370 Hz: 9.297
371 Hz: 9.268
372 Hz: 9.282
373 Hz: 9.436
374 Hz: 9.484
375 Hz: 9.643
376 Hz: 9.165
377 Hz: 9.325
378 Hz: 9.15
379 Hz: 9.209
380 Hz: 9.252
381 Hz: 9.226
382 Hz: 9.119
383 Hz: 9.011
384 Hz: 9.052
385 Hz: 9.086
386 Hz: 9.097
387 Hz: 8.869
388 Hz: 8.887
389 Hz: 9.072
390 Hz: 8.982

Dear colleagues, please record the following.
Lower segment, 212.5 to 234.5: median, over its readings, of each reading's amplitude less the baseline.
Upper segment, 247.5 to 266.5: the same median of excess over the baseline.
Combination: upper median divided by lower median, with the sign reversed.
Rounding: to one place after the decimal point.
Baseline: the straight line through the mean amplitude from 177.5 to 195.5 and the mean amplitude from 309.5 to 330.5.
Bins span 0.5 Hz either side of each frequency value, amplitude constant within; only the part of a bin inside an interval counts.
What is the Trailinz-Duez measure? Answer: -2.6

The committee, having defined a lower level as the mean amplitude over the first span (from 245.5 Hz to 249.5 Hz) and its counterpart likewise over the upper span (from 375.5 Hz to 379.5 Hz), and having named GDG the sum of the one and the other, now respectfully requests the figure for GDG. 16.2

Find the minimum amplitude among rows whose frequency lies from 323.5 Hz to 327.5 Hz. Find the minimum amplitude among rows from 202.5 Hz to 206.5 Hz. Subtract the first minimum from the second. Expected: -2.0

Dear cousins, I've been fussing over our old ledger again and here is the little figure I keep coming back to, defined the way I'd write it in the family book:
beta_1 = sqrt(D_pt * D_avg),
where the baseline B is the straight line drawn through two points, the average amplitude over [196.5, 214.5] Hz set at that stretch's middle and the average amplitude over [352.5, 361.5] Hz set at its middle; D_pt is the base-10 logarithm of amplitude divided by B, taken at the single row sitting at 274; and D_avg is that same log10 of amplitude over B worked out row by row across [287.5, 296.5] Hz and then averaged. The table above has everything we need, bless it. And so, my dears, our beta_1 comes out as 0.046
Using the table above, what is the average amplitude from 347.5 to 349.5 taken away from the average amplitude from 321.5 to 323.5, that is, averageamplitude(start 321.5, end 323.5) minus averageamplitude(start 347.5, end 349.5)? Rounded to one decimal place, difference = -0.3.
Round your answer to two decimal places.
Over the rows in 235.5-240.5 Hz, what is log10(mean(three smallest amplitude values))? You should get 0.84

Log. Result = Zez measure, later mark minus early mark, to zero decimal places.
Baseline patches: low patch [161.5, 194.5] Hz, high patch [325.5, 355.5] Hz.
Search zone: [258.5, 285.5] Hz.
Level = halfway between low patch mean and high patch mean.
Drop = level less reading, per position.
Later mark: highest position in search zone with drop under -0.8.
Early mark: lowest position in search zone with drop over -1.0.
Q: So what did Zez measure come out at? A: 26 Hz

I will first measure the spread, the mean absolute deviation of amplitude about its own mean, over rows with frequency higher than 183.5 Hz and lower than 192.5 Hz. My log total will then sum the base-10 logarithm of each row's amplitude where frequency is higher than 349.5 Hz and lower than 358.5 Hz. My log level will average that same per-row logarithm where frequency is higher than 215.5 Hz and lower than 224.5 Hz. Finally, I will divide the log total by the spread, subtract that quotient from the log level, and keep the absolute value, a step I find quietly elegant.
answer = 216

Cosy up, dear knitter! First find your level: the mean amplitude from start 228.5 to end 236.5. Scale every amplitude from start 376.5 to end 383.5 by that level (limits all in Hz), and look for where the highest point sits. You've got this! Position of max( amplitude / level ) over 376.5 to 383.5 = 377 Hz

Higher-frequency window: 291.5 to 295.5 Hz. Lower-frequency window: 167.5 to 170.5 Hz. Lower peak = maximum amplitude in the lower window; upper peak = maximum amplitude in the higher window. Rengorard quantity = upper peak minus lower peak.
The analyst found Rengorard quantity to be 2.5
